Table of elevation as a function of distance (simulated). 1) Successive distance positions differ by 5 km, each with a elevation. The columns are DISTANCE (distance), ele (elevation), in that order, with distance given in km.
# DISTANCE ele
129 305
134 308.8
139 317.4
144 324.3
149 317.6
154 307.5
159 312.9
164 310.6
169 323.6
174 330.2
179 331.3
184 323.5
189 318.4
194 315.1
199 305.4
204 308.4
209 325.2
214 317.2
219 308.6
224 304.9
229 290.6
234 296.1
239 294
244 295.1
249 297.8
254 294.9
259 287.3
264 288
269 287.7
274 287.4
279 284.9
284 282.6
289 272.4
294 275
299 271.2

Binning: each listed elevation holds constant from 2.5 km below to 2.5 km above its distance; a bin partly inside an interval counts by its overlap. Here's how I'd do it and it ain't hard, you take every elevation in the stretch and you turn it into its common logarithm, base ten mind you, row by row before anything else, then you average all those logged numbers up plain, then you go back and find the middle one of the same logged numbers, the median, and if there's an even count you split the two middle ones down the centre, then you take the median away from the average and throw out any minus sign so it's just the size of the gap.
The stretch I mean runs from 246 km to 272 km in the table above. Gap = 0.0047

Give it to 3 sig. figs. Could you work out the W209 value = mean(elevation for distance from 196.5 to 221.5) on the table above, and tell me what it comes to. 313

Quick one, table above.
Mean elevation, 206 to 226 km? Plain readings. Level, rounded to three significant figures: 314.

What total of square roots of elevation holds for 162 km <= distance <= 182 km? 72.0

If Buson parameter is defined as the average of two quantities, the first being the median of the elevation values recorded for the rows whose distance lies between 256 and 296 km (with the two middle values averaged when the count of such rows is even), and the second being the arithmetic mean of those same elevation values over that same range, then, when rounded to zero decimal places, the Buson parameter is 285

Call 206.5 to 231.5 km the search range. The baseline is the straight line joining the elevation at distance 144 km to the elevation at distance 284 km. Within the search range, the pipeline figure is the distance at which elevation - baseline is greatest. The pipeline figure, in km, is 209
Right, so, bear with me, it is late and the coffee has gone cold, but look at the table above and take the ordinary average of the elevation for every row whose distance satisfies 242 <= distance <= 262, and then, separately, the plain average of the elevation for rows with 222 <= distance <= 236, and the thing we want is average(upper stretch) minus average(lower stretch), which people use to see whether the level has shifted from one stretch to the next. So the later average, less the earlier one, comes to -3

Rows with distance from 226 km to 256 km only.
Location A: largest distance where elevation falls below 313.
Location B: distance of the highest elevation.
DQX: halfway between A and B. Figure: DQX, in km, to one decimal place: 251.5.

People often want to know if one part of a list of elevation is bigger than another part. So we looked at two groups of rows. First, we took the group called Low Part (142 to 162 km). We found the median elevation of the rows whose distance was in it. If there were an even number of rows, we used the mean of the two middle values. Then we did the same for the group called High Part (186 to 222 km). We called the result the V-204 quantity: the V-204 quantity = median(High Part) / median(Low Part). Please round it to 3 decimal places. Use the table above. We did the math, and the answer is 1.000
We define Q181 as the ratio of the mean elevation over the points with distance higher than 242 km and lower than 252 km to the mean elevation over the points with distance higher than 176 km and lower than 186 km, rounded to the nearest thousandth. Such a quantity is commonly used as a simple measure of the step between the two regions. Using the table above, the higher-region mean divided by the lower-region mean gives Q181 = 0.905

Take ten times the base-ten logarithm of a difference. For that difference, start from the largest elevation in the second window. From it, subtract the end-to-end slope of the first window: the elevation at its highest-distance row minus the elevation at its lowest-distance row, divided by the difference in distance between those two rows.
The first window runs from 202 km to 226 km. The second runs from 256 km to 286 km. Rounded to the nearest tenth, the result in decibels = 24.6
